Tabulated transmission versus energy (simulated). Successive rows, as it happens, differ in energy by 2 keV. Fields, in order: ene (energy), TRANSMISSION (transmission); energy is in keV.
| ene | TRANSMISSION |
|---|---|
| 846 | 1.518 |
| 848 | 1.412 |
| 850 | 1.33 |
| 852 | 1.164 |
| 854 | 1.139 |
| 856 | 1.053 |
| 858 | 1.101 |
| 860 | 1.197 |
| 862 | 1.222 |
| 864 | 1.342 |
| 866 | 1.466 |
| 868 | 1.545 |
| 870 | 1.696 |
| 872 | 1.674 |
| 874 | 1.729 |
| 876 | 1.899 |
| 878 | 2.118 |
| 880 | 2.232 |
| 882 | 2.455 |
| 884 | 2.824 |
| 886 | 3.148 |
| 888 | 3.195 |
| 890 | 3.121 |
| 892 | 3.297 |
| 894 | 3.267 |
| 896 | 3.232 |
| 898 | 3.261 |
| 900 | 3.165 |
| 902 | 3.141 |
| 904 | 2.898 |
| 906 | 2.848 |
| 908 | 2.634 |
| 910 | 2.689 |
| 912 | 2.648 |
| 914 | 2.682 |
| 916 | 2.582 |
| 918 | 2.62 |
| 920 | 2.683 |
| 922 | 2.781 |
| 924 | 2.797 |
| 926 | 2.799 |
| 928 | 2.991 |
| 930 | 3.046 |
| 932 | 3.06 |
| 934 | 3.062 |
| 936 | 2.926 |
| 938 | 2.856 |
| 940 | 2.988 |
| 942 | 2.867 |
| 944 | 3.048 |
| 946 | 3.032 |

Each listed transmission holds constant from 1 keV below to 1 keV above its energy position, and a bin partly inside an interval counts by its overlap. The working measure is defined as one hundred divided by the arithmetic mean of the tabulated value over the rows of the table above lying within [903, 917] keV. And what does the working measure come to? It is 36.9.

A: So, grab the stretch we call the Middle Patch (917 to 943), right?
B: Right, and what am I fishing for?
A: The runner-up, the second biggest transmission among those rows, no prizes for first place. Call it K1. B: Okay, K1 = 3.06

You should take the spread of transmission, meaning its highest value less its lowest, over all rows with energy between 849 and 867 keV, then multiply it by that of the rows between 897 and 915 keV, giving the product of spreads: 0.26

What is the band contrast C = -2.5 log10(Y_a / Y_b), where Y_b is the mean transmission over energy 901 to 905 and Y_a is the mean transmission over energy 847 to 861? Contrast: 1.00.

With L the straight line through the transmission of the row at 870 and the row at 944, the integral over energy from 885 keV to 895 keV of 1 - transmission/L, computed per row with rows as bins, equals -5.6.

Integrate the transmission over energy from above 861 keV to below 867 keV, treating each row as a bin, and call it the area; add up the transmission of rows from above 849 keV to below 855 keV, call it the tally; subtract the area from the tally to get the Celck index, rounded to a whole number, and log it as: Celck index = -4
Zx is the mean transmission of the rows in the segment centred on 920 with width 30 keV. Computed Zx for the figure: 2.8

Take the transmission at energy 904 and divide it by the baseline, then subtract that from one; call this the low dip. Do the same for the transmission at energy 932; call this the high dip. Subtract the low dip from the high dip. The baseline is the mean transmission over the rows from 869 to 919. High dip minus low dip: -0.060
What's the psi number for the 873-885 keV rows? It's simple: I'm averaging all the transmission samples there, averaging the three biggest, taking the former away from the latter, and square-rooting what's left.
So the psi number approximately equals 0.54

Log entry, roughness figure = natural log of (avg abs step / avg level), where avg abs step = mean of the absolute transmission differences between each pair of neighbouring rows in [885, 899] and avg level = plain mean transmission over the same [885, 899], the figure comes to -3.9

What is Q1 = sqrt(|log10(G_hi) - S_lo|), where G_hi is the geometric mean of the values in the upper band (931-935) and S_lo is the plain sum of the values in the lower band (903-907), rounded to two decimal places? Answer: 2.29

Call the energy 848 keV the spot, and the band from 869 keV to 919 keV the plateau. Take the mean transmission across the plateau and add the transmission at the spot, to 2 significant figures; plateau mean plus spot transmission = 4.1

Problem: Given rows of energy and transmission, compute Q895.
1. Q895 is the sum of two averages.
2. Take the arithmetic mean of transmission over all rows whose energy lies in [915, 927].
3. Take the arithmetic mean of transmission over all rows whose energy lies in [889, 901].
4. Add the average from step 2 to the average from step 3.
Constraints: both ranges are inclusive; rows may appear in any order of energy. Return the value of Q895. 5.9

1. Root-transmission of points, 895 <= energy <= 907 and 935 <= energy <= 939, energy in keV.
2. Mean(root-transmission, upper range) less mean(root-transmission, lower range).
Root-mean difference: -0.1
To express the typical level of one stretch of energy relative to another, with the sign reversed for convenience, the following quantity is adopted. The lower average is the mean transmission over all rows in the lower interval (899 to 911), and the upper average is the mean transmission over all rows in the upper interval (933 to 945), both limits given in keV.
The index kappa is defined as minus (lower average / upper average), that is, -0.98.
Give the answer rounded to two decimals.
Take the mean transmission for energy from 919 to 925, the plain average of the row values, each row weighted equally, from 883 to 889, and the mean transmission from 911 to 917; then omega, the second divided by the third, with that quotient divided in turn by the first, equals 0.42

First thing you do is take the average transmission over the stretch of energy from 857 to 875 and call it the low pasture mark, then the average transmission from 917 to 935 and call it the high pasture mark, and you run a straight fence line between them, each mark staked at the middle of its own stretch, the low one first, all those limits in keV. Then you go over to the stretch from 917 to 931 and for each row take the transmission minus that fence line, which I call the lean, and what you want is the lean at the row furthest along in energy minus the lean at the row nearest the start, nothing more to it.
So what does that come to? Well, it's 0.1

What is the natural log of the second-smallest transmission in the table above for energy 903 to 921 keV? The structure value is 0.96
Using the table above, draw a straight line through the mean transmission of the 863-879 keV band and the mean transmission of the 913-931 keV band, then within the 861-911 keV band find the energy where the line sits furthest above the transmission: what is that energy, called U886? 862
